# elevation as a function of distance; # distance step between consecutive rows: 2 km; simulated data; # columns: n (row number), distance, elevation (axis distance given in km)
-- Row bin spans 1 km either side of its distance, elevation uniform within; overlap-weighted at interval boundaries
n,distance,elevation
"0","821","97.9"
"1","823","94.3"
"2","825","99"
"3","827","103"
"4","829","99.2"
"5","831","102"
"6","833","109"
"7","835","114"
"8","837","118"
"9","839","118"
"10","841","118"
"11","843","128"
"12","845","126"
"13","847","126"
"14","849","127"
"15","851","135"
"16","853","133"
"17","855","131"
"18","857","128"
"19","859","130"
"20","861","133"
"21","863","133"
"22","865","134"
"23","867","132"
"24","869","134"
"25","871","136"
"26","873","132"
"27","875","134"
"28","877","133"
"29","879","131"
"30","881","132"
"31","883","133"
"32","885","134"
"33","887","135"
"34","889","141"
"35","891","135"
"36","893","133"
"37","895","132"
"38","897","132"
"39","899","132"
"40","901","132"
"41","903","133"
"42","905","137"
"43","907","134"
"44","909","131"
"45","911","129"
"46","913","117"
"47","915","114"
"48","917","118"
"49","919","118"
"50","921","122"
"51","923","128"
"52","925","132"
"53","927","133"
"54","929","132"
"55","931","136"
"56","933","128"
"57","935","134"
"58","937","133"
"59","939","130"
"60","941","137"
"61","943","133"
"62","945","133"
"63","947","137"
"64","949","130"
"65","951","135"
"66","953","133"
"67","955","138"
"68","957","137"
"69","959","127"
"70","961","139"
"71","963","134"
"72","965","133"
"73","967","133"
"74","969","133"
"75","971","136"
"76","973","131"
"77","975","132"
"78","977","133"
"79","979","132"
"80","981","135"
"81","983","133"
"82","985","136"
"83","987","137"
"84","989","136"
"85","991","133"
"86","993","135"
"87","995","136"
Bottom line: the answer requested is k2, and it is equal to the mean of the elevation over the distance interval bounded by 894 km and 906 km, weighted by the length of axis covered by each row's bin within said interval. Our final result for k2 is 133.0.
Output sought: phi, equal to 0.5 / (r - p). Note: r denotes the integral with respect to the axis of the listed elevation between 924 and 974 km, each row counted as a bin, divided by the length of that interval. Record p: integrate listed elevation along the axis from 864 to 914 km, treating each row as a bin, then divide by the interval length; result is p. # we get 0.66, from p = 133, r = 133.5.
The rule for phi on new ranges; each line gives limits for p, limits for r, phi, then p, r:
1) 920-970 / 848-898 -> 4.17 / 133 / 132.9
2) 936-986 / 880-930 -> -0.13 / 134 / 130.0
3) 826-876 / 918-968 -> 0.07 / 125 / 132.2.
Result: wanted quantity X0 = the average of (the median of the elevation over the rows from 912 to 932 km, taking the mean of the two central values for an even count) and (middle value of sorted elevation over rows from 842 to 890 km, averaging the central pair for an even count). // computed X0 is 129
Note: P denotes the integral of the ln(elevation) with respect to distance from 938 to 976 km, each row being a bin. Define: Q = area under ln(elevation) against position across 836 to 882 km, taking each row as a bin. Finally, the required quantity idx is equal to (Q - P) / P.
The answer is 0.2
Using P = 186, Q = 224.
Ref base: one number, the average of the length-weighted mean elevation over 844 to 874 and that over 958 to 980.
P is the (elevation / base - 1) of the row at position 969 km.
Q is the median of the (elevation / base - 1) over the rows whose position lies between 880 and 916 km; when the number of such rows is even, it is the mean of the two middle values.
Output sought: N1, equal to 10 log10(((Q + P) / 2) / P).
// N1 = -1.5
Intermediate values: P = 0.006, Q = 0.003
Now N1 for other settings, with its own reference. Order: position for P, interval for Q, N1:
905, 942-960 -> -2.3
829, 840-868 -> -2.8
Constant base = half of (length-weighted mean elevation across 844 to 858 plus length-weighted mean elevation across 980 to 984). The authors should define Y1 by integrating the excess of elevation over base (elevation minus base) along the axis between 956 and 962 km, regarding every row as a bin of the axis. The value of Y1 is 16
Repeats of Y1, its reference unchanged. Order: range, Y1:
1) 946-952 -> 14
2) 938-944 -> 10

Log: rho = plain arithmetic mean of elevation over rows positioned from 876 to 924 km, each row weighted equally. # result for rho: 130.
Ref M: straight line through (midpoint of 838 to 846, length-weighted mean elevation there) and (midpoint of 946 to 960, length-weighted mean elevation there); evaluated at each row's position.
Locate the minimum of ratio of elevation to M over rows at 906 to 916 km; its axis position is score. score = 915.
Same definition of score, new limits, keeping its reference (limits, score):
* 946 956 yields 949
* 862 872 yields 867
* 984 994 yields 991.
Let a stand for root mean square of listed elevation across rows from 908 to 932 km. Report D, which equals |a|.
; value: 126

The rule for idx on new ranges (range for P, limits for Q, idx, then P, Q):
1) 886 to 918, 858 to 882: -0.2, 156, 117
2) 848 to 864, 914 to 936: 0.4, 78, 107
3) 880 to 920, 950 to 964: -0.6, 195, 69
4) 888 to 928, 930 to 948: -0.5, 194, 88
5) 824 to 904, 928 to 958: -0.6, 387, 147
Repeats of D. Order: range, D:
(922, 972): 133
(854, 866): 132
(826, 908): 128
